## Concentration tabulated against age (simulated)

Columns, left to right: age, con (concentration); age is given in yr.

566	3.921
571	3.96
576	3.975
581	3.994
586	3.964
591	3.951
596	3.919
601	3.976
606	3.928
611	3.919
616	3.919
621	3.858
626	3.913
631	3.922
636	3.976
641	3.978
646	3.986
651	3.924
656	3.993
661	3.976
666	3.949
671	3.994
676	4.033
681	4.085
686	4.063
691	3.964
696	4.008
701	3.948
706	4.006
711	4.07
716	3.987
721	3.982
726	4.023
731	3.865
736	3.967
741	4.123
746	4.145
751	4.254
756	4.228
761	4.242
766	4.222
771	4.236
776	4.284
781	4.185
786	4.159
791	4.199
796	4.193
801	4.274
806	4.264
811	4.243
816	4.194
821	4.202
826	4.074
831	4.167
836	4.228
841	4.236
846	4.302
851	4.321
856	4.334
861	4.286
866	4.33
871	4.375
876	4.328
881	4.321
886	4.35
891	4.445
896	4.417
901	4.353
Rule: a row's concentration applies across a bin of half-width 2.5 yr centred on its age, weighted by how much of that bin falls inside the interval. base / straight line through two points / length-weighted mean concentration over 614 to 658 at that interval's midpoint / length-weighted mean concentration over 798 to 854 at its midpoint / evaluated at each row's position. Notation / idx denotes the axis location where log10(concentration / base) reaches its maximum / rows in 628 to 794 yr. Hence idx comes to 751 yr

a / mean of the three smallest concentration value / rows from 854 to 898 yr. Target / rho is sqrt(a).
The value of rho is 2.08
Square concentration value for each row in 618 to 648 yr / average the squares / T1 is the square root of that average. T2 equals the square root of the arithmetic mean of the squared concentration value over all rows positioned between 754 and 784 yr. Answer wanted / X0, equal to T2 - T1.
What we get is 0.29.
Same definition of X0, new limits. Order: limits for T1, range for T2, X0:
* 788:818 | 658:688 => -0.21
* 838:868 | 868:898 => 0.07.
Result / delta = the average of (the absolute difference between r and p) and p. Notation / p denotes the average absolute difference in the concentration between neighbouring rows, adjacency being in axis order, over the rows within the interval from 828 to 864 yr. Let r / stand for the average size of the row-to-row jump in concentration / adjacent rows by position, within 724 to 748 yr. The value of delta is 0.055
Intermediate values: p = 0.036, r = 0.11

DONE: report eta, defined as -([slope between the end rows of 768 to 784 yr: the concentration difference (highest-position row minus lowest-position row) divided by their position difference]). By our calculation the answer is 0.0051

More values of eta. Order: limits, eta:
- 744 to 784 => -0.0011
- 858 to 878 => -0.0028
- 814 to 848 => -0.0036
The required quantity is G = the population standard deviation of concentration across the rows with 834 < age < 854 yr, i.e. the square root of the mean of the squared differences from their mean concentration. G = 0.040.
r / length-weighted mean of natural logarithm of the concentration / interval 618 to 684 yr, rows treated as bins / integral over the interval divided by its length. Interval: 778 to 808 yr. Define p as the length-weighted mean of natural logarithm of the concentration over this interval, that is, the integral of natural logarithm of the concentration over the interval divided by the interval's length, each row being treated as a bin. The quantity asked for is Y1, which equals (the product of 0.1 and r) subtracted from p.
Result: 1.30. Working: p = 1.44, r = 1.38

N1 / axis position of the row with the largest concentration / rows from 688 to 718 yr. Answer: 711 yr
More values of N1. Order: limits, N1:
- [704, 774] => 751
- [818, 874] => 871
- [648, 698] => 681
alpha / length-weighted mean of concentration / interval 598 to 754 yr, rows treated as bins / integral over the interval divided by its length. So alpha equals 3.99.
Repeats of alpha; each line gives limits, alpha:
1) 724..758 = 4.09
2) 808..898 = 4.29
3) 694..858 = 4.16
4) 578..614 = 3.95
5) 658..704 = 4.00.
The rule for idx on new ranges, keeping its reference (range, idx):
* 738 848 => 751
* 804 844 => 806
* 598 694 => 601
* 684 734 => 686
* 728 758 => 751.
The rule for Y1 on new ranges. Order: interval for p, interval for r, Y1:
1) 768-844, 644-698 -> 1.30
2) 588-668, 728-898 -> 1.23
